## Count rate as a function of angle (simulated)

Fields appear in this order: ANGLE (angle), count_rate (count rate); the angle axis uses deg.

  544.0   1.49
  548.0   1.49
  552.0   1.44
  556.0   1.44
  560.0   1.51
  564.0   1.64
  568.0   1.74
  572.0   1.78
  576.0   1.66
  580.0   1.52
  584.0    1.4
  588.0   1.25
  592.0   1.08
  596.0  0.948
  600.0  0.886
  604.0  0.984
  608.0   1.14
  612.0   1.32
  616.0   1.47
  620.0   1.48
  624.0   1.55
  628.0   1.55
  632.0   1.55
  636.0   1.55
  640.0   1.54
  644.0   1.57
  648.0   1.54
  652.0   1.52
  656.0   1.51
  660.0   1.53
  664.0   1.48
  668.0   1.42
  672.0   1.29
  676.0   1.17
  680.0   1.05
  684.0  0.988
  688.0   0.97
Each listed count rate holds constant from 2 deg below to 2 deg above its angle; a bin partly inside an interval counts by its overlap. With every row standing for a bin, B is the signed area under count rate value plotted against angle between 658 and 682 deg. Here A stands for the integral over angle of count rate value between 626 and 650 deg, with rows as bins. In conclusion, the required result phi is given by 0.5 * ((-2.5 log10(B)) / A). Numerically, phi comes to -0.050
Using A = 37.2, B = 32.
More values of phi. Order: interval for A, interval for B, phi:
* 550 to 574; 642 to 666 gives -0.051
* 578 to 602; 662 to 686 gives -0.065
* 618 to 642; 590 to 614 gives -0.048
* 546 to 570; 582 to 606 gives -0.048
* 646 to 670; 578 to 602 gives -0.050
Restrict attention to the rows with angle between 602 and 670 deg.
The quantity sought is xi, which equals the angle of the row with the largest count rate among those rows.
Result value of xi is 644.0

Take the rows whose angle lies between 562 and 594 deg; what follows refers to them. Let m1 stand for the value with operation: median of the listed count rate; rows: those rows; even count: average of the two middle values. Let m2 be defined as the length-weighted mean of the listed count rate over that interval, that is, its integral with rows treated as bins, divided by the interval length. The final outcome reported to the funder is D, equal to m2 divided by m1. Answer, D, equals 0.95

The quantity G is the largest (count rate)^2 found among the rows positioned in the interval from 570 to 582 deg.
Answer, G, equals 3.17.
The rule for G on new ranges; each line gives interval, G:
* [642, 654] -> 2.46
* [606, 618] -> 2.16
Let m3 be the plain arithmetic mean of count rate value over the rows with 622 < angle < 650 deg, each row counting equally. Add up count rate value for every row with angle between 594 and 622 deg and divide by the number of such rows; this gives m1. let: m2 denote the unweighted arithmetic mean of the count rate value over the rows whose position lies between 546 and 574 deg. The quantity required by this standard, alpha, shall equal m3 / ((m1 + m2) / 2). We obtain 1.13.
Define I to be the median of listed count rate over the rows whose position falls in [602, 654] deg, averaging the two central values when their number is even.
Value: 1.54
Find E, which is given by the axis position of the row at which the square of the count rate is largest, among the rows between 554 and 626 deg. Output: 572.0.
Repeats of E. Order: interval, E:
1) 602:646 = 644.0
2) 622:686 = 644.0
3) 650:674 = 660.0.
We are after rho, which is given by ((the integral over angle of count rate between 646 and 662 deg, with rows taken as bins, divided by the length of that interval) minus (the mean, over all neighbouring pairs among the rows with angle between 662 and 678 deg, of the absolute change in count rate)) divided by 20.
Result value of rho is 0.071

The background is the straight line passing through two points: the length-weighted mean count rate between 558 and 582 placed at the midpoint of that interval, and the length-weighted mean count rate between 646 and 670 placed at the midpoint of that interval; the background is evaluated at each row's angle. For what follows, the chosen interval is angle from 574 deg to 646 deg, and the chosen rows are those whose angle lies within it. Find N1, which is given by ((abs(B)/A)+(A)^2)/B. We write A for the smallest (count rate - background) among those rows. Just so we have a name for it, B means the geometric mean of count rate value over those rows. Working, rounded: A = -0.71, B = 1.33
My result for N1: -1.0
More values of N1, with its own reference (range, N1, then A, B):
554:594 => -1.7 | -0.53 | 1.49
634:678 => -3.3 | -0.30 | 1.46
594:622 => -1.0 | -0.71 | 1.15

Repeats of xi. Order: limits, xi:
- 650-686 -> 660.0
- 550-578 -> 572.0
